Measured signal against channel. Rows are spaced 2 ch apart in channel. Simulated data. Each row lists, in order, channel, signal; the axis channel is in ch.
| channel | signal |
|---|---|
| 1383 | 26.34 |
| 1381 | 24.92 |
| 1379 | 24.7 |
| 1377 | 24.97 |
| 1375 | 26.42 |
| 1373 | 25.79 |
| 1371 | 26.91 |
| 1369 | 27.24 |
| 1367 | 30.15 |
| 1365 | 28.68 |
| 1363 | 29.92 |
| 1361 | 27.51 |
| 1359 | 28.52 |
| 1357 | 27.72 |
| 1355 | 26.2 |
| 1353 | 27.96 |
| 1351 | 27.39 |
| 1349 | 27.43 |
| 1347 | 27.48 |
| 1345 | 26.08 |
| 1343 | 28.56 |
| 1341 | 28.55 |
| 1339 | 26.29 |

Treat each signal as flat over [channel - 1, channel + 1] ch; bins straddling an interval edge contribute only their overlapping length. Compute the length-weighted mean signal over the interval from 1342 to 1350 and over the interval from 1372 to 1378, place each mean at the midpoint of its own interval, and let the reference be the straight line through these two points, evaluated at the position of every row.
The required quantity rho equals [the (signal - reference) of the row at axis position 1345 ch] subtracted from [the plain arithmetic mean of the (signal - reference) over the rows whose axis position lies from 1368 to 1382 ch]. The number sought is 1.5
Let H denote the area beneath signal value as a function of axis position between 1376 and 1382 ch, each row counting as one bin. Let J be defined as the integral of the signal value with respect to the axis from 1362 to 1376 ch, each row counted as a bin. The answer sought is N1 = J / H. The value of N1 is 2.62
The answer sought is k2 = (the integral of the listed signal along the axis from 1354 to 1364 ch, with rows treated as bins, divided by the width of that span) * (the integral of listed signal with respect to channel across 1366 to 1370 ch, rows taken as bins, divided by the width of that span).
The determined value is 803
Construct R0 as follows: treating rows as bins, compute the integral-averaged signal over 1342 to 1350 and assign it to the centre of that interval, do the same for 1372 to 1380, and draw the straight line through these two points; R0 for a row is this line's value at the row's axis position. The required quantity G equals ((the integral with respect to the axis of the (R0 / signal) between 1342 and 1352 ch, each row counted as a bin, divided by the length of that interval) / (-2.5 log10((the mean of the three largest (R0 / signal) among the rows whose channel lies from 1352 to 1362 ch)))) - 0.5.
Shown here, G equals 54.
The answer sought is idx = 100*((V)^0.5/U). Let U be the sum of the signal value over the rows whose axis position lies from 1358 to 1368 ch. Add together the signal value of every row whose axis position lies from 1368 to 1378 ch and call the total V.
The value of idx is 7.9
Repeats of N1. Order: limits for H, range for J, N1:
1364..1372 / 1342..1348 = 0.73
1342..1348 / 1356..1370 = 2.43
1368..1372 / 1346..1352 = 1.52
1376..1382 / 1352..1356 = 0.73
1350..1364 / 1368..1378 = 0.67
